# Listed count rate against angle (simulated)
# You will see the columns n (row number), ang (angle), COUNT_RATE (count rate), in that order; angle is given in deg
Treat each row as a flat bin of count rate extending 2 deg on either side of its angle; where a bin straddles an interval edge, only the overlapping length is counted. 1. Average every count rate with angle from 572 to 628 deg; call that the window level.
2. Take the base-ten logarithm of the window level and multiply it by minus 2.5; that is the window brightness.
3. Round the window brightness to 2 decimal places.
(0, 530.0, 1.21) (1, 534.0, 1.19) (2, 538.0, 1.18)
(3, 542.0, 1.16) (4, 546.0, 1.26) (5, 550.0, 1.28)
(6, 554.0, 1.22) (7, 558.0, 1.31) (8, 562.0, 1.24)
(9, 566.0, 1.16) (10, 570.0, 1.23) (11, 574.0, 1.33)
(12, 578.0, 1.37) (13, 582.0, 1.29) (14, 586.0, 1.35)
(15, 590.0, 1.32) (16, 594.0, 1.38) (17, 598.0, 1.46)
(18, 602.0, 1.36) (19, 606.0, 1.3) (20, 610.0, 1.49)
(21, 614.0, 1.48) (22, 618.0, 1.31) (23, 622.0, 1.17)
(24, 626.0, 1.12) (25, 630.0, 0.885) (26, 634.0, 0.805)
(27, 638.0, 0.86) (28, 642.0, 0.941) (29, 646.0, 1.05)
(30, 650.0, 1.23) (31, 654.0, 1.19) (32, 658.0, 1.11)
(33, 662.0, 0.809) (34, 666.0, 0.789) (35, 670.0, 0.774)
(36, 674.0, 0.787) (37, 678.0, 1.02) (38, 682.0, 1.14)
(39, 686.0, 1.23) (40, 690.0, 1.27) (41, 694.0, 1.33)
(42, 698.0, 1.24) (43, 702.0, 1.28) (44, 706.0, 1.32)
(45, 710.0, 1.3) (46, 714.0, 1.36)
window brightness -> -0.32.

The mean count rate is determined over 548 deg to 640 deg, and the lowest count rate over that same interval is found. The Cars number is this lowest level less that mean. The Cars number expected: -0.44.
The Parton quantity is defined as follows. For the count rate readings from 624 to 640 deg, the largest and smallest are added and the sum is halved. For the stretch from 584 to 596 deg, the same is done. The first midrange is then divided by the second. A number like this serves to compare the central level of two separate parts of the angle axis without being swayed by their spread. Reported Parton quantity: 0.71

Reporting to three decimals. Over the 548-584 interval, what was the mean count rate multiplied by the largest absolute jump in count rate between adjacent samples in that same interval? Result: 0.127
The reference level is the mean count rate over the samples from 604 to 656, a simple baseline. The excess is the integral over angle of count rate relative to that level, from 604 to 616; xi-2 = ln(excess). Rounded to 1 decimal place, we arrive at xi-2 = 1.2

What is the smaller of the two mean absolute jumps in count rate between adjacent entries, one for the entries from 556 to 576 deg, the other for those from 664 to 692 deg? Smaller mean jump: 0.080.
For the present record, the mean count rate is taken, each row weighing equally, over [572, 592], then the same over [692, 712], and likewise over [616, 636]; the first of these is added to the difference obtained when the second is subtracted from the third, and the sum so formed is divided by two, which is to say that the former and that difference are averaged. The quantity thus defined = 0.55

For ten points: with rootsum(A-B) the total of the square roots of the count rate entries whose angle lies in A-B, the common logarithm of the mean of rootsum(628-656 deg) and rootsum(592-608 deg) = 0.77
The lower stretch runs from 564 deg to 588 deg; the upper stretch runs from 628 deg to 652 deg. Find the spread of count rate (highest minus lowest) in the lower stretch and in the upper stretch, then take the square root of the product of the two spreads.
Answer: 0.30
